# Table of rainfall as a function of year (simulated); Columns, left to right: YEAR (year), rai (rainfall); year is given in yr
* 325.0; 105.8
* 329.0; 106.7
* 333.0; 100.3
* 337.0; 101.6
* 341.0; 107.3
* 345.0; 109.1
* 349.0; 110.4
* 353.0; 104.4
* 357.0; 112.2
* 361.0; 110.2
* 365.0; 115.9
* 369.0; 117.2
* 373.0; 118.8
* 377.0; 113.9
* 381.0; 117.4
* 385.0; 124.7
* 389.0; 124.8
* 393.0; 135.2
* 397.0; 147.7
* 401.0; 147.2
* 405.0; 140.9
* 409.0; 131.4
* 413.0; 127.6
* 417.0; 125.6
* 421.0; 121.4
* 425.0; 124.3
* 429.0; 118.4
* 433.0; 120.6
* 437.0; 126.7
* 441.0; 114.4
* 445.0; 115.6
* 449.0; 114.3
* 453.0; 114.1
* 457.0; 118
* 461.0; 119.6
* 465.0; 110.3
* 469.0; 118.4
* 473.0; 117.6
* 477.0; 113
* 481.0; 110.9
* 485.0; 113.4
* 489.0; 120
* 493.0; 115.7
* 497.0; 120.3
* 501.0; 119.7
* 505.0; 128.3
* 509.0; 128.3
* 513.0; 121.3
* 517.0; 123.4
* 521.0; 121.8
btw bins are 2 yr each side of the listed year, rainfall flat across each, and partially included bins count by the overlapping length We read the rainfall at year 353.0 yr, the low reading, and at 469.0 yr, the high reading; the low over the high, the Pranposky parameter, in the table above 0.88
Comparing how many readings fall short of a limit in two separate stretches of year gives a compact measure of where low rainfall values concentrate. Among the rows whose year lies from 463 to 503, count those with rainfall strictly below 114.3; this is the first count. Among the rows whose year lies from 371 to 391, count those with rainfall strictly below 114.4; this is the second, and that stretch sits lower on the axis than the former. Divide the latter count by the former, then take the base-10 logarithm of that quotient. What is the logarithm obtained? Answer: -0.60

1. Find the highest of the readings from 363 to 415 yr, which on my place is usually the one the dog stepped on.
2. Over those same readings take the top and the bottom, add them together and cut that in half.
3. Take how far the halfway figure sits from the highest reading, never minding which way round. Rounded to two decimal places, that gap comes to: 16.90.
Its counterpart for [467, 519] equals 8.70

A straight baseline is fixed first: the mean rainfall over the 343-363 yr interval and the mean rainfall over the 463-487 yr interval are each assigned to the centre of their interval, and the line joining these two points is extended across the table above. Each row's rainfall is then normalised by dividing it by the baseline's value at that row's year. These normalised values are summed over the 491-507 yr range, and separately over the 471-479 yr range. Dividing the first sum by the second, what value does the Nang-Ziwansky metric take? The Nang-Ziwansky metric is 2.1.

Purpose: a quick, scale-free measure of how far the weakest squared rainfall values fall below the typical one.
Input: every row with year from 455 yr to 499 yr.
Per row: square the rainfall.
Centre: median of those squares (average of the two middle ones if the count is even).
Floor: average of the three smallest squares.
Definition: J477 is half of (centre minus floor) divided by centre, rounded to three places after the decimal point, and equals 0.051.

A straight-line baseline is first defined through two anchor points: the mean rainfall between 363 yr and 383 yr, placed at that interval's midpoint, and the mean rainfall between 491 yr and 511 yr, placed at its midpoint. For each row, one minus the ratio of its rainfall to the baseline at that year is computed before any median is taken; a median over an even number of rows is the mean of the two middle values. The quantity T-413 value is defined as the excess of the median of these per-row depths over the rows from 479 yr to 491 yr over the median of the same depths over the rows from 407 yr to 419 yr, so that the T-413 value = 0.15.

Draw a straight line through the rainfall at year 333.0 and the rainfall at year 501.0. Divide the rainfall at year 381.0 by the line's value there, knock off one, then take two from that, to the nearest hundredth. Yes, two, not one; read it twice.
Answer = -1.89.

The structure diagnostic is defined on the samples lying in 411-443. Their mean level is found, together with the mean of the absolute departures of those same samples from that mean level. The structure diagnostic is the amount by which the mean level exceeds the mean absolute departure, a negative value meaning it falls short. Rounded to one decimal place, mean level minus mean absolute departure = 118.7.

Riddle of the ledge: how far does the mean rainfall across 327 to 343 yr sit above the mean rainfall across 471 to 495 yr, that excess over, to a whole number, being -11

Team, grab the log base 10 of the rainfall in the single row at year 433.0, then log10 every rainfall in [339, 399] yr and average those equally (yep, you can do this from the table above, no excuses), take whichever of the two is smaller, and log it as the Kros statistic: 2.07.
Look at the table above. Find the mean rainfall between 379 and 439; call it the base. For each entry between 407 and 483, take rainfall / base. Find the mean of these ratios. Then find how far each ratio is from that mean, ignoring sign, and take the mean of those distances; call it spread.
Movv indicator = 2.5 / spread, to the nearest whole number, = 69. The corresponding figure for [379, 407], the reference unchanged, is 32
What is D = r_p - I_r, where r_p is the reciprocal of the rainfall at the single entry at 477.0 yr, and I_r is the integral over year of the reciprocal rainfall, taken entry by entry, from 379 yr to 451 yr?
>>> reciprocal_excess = -0.563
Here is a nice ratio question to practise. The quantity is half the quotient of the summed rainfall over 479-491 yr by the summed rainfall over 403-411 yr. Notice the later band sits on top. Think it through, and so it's 0.63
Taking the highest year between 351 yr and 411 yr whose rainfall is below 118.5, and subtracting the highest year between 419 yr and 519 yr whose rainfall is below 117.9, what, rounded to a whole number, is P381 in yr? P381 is -112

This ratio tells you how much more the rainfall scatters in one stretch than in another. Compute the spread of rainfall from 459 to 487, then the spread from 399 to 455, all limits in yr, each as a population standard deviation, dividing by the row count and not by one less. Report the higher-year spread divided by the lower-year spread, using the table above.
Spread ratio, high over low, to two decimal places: 0.36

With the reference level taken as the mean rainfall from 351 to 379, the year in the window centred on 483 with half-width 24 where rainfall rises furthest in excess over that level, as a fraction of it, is 505.0 yr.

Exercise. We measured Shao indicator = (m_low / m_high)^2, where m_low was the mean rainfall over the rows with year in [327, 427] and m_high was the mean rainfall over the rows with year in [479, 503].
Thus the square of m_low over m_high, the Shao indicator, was 1.06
